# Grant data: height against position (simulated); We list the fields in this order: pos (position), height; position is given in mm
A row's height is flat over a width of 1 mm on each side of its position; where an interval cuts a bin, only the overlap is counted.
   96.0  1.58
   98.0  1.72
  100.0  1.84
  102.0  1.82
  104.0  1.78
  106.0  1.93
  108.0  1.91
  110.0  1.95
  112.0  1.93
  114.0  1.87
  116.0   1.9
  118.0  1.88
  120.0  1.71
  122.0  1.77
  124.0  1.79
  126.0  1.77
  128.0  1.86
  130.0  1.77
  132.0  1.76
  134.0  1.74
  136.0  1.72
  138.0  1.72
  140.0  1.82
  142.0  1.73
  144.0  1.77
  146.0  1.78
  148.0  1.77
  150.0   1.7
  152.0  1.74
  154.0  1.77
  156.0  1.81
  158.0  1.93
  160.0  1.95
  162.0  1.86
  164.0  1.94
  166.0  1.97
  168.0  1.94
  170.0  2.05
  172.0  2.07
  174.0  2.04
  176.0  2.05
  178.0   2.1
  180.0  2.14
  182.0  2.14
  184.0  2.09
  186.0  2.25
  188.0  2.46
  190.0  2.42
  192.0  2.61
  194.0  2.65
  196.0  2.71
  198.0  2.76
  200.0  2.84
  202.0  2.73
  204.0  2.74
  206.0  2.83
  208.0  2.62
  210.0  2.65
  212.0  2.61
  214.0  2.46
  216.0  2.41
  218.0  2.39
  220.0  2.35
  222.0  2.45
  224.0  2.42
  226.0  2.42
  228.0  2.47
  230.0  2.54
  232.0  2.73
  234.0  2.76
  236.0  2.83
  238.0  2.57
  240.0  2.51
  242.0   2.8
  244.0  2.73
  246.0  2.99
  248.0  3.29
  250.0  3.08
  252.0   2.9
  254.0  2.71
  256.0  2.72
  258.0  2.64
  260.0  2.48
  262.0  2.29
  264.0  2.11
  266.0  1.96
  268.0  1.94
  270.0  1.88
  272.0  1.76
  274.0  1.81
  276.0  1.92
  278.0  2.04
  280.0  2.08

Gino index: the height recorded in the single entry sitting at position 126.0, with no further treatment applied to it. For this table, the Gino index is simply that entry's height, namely 1.77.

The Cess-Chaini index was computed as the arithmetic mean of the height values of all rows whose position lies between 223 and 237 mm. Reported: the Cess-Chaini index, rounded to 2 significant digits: 2.6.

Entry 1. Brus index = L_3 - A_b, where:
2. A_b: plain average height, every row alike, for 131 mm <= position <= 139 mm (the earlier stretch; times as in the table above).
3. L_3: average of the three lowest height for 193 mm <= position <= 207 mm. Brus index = 1.0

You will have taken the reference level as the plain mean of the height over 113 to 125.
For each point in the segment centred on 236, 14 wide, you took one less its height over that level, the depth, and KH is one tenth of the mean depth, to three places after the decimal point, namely -0.047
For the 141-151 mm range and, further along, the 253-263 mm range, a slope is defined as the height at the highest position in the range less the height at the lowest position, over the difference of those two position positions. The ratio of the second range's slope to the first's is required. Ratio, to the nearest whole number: 14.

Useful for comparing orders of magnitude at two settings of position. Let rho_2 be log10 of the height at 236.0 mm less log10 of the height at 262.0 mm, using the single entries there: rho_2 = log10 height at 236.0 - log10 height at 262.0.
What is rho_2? 0.092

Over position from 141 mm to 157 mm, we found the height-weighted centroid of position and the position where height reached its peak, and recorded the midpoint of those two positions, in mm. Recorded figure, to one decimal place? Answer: 152.5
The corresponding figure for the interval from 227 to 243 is 235.5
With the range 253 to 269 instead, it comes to 258.2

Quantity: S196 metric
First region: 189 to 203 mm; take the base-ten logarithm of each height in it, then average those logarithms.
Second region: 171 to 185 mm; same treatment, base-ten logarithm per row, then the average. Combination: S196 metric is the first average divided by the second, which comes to 1.33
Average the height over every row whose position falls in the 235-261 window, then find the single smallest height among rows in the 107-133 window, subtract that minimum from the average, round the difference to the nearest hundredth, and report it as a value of 1.08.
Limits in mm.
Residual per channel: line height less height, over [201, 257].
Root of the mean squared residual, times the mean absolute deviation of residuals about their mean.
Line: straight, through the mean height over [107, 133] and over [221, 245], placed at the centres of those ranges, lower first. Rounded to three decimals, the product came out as 0.037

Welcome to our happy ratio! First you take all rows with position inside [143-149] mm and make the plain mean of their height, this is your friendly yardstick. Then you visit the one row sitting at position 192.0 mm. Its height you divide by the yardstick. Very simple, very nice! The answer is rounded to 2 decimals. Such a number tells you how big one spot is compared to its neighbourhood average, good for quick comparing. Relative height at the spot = 1.47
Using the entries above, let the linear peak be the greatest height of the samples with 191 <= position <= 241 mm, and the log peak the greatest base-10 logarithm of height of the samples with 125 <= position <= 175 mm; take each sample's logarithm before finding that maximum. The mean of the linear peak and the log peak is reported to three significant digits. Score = 1.58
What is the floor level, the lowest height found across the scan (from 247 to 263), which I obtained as 2.29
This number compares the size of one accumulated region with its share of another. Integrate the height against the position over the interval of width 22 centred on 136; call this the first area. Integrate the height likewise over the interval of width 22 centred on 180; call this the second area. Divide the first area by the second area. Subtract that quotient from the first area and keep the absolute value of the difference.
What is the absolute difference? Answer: 38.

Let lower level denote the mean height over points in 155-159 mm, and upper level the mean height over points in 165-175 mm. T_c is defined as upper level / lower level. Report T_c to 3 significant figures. 1.08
